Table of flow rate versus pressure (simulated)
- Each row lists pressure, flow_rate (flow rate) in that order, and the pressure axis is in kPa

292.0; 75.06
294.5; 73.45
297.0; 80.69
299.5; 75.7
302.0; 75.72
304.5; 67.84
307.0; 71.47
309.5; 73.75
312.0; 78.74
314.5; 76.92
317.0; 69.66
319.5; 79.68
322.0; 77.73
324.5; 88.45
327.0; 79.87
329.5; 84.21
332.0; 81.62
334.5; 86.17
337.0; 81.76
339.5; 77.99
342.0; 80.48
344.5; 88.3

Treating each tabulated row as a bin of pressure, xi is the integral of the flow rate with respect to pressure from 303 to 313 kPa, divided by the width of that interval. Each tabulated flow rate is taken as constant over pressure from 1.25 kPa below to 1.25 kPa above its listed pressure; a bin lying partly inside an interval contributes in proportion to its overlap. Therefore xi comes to 73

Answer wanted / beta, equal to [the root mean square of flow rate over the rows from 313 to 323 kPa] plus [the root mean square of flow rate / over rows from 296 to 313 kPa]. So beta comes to 151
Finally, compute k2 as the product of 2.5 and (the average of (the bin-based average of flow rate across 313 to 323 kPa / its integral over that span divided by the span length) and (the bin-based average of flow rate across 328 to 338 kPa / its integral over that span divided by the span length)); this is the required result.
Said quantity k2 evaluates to 199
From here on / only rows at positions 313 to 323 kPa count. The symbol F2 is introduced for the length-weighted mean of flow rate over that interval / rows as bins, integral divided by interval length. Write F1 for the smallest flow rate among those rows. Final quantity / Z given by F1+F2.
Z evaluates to 146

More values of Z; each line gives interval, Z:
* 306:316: 147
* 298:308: 141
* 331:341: 160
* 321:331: 160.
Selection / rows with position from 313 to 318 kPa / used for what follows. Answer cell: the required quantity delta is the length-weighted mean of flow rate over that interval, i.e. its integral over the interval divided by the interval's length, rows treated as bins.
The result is 74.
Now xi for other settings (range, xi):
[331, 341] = 82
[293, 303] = 76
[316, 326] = 79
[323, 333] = 83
